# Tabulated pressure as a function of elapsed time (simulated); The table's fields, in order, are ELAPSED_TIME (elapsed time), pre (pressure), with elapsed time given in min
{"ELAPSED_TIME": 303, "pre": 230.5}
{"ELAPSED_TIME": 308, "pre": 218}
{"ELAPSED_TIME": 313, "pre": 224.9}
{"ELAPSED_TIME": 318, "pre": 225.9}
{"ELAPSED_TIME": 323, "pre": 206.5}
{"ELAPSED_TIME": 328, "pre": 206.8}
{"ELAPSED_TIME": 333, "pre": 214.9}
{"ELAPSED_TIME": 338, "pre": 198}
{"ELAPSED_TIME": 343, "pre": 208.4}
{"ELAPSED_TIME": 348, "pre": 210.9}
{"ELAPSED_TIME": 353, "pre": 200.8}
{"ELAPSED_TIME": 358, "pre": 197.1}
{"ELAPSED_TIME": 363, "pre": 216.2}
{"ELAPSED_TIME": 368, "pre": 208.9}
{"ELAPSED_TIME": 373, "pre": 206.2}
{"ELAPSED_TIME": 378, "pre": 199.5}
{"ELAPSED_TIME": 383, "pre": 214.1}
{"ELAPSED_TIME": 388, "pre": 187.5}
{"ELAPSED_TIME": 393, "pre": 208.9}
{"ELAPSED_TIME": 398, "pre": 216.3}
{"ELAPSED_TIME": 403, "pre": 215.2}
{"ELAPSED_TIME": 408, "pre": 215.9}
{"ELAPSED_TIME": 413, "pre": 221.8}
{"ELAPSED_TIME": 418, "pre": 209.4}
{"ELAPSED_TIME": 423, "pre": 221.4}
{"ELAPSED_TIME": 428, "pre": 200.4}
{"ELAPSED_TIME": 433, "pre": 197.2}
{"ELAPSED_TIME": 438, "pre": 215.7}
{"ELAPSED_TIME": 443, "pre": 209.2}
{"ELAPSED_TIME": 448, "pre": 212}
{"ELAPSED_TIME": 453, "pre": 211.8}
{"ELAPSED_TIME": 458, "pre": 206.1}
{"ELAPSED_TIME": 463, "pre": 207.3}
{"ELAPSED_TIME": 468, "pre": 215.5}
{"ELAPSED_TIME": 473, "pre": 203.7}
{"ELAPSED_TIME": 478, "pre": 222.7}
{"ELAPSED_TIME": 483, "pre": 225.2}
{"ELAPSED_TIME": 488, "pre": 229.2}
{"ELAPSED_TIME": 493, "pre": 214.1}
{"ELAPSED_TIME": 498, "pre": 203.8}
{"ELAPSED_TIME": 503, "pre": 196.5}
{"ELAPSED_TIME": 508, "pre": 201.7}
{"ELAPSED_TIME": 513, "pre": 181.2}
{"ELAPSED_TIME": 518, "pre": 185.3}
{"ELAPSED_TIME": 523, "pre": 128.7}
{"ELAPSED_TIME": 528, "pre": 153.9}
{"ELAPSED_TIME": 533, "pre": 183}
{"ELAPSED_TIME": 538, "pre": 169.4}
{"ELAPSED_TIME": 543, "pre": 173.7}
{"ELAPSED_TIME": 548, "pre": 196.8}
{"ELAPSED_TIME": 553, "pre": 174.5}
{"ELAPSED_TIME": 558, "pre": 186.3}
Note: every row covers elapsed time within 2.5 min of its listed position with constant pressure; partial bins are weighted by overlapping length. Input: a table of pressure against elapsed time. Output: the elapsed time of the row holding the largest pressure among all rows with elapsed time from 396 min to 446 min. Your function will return 413 min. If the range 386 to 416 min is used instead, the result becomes 413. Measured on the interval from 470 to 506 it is 488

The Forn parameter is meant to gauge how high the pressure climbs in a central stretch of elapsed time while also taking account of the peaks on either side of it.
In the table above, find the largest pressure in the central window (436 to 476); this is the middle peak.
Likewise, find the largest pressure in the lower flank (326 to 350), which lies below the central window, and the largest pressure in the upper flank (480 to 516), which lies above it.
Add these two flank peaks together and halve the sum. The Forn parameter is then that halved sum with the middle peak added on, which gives 438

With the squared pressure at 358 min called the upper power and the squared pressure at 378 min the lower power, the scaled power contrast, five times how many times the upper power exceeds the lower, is 4.9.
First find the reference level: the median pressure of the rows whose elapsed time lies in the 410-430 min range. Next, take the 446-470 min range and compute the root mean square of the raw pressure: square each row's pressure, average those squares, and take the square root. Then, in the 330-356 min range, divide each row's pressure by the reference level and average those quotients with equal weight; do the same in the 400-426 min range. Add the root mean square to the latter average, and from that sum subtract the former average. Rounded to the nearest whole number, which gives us 211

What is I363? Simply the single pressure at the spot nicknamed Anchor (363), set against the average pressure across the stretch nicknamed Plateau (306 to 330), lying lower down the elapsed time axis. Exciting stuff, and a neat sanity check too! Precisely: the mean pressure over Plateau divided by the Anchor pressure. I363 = 1.00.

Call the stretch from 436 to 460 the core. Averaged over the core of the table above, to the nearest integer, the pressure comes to 211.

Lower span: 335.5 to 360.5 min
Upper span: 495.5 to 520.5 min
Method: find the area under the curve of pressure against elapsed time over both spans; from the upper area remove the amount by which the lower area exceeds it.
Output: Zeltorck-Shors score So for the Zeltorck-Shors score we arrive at 4609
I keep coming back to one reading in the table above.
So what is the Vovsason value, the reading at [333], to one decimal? 214.9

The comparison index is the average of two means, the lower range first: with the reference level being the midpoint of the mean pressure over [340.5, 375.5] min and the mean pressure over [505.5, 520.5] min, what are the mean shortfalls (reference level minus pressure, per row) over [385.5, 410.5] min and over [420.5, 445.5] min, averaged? -11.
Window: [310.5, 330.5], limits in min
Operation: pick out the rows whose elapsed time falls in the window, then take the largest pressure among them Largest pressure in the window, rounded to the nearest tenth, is 225.9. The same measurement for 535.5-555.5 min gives 196.8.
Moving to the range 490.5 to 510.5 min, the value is 214.1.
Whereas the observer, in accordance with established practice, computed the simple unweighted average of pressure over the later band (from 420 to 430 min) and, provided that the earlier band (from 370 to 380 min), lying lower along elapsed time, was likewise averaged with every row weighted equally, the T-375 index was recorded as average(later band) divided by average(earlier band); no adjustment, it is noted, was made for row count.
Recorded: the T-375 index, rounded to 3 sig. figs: 1.04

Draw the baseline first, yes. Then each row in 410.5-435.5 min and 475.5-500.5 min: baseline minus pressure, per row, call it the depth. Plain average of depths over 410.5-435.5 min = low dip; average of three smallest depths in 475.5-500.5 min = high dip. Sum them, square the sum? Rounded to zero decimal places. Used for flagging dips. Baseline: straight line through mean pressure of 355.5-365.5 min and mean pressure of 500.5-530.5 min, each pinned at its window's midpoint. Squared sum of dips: 3691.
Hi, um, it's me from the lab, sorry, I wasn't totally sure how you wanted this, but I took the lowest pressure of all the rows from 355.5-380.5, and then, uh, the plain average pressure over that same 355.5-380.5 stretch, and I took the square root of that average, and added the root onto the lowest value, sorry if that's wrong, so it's 211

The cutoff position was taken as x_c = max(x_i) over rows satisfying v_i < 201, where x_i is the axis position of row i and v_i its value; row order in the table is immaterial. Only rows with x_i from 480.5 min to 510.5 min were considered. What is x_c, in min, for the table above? 503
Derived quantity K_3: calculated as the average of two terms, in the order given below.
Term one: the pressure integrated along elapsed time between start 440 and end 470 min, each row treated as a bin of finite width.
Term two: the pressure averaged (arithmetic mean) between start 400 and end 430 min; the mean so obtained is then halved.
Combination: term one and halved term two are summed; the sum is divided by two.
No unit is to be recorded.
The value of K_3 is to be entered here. 3208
